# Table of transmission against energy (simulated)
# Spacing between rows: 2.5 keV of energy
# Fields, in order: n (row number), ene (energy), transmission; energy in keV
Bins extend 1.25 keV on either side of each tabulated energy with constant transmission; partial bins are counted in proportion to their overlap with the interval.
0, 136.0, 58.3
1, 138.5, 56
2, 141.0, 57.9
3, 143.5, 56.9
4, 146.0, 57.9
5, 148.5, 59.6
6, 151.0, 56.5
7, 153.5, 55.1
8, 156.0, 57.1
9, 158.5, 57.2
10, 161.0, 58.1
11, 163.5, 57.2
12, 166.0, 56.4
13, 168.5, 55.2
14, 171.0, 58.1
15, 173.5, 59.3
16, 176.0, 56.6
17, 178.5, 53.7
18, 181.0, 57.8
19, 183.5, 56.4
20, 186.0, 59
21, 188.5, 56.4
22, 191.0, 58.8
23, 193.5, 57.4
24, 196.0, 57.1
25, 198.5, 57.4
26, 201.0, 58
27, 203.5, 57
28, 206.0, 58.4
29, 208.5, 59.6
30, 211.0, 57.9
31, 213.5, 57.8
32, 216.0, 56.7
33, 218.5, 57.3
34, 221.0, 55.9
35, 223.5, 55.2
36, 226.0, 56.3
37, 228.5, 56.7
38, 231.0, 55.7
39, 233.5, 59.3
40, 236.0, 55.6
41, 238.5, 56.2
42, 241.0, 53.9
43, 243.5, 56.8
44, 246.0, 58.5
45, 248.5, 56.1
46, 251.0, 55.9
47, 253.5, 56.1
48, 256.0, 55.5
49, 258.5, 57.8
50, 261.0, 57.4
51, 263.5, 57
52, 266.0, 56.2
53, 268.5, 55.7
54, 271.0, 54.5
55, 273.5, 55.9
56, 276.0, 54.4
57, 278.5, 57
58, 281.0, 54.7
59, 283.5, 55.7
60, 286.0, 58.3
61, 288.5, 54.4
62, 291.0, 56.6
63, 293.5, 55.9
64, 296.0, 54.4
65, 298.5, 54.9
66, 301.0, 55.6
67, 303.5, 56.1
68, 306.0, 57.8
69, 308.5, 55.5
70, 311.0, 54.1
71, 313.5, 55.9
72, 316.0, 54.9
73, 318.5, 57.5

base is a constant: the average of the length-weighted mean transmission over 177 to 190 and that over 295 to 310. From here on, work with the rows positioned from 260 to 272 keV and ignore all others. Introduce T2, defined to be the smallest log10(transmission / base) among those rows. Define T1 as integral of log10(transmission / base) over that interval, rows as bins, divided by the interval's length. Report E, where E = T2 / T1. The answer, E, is 38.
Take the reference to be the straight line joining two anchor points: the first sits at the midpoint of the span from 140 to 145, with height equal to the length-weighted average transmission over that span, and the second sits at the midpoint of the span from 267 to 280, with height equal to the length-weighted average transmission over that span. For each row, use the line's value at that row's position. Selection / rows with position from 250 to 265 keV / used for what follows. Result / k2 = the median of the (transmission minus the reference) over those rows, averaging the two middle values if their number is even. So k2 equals 0.8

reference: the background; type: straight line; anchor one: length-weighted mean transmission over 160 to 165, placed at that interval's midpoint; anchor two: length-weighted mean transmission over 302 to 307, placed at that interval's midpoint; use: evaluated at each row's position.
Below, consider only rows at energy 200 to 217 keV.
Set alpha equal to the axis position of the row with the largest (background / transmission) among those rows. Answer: 216.0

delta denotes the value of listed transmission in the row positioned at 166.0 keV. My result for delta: 56.4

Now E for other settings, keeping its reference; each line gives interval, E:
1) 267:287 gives 4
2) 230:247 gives -7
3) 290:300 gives 2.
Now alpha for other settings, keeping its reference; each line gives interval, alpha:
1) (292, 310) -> 296.0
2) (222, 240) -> 223.5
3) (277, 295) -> 288.5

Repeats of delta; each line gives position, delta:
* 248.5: 56.1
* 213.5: 57.8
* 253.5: 56.1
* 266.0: 56.2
